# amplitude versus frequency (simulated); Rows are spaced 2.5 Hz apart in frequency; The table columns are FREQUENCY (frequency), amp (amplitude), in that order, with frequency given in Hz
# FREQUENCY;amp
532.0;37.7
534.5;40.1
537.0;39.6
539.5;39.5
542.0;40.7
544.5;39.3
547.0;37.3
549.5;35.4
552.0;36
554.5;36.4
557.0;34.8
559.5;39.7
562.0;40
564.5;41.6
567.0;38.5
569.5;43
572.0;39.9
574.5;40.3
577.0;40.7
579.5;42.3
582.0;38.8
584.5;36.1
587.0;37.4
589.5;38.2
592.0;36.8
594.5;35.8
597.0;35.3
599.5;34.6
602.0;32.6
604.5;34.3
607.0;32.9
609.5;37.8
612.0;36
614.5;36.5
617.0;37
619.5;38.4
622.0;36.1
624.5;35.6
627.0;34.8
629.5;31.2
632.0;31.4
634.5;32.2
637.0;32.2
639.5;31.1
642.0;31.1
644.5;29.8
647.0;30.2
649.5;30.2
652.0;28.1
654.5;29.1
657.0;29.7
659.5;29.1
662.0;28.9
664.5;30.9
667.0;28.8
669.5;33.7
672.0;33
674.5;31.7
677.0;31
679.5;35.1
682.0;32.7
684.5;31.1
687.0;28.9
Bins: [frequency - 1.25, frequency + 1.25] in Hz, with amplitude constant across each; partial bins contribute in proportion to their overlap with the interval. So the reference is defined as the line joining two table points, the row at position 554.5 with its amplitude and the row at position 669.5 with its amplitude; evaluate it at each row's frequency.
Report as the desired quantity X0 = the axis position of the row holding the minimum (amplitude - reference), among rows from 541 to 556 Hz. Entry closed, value 549.5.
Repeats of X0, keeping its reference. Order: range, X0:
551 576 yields 557.0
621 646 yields 644.5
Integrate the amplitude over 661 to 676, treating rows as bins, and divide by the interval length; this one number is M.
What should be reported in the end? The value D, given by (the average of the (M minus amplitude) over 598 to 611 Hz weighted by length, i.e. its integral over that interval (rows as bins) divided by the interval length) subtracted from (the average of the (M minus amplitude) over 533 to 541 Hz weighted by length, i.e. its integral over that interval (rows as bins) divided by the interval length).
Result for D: -5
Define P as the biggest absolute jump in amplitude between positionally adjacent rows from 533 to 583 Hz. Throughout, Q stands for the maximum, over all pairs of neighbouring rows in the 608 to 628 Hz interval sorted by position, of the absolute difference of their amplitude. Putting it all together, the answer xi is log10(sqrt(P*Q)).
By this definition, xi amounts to 0.5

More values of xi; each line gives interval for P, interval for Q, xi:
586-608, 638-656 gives 0.3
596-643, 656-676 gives 0.7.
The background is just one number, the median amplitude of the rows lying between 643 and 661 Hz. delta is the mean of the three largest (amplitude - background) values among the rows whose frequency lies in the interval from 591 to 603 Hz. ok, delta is 6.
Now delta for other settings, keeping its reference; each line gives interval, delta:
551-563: 9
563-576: 12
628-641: 2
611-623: 8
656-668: 0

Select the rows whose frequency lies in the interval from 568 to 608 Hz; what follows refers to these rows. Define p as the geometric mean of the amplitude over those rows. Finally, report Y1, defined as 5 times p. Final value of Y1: 187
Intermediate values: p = 37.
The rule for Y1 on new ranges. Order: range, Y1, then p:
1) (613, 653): 164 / 33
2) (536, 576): 194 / 39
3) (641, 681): 153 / 31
